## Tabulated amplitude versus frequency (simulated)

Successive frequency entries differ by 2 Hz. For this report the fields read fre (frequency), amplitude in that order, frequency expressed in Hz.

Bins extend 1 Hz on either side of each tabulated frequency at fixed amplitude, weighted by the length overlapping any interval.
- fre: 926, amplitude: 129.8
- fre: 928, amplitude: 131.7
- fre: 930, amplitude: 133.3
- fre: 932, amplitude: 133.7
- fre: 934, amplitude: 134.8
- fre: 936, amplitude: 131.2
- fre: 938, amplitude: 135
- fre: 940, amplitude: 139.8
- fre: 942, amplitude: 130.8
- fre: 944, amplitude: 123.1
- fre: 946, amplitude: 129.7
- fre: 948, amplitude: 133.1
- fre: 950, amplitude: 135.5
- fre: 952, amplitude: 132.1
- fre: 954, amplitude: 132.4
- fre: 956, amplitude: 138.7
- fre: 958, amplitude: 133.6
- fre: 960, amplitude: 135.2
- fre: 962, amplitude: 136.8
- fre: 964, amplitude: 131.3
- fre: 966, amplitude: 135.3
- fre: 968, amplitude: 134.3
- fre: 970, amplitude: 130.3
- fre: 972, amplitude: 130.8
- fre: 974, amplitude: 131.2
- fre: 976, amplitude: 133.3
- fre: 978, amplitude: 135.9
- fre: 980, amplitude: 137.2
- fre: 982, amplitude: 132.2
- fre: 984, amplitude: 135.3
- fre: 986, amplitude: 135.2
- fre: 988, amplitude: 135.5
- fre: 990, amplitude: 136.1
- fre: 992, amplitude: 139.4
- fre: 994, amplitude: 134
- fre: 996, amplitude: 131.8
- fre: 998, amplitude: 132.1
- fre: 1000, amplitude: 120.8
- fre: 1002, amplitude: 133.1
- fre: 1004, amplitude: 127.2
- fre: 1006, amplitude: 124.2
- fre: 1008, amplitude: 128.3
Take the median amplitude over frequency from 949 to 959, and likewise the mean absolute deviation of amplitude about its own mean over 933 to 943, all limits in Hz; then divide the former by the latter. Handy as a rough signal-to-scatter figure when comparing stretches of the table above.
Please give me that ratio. 50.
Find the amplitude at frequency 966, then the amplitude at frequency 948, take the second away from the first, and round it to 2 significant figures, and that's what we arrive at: 2.2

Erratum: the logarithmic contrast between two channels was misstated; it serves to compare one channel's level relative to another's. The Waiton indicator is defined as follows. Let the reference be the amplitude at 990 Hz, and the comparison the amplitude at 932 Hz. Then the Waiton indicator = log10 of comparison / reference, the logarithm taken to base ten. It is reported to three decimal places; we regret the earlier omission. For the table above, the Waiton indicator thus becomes -0.008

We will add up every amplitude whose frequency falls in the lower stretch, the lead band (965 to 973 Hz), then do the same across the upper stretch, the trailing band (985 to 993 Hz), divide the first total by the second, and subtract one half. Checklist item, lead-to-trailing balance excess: 0.47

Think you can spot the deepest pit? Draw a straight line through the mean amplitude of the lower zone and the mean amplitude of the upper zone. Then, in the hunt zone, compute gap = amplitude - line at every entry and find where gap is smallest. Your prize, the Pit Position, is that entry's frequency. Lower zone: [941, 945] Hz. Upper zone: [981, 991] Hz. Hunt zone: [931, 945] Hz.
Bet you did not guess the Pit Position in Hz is 944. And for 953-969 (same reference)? 964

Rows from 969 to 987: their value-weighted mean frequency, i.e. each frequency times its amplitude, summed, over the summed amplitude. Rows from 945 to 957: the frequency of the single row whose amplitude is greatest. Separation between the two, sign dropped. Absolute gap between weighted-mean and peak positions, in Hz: 22.1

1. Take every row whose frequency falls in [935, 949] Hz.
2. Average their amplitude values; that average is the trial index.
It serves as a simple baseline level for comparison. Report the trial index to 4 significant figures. 131.8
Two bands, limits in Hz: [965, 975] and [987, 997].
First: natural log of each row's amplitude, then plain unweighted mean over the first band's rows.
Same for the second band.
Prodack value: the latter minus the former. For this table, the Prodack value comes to 0.022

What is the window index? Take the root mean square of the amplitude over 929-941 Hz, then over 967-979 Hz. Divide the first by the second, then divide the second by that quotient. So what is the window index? 131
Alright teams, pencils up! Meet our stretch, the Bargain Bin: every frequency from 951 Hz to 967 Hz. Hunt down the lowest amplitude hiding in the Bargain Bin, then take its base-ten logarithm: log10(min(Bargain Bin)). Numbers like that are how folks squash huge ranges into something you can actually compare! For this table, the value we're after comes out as 2.118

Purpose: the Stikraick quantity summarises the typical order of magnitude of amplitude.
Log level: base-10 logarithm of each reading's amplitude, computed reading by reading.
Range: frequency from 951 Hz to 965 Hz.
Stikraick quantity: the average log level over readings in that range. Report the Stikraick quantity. 2.13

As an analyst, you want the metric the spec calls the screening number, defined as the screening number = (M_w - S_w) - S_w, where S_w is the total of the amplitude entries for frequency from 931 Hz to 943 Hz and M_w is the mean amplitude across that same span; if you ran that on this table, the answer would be -1476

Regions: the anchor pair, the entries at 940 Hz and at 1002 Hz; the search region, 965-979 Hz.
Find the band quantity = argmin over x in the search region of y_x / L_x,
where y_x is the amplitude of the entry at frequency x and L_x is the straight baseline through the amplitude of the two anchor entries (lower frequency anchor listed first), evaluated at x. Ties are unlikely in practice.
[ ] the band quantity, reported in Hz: 970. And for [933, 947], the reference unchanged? 944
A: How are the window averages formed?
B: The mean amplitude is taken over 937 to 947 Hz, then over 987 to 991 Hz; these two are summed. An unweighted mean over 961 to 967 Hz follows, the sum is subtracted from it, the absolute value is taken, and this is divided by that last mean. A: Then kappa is 0.99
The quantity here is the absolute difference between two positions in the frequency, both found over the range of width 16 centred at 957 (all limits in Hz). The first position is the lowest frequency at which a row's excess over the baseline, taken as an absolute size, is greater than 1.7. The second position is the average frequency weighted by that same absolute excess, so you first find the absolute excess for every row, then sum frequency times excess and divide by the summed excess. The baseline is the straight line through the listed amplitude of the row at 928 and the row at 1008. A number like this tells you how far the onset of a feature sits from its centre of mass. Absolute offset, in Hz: 7.1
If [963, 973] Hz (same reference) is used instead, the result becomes 1.1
